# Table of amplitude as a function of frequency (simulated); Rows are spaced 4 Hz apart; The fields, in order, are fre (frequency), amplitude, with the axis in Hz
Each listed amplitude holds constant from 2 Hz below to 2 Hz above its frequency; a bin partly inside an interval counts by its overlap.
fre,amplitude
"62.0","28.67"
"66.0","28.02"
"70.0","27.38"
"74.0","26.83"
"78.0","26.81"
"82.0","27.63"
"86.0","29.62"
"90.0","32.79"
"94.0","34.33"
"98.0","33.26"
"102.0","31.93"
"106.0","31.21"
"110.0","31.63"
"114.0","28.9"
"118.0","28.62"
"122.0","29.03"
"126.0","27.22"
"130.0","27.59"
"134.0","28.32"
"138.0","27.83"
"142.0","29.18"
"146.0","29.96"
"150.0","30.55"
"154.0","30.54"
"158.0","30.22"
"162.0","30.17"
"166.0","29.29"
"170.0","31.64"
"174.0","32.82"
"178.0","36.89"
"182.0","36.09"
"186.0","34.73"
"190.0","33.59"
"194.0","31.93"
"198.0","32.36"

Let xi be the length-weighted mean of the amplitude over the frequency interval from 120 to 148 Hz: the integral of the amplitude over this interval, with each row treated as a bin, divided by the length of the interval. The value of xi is 28.4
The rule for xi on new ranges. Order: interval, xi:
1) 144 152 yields 30.3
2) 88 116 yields 32.0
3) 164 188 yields 33.6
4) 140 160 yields 30.1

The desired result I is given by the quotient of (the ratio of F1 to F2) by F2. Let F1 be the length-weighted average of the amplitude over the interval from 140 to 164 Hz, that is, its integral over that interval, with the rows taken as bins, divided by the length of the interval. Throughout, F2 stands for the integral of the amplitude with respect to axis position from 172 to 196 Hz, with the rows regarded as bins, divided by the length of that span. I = 0.026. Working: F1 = 30.1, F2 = 34.3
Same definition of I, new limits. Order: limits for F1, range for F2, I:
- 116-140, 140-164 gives 0.031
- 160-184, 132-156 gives 0.038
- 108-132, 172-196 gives 0.024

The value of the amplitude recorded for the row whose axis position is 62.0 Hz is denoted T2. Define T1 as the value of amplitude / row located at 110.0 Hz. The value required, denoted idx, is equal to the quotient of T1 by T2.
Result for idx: 1.10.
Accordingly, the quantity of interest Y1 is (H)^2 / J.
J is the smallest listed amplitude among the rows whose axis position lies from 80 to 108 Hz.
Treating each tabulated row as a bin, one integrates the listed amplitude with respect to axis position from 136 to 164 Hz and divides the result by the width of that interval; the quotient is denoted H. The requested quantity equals 32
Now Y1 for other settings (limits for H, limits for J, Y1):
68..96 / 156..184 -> 29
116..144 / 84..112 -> 27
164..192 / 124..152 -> 41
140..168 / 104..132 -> 33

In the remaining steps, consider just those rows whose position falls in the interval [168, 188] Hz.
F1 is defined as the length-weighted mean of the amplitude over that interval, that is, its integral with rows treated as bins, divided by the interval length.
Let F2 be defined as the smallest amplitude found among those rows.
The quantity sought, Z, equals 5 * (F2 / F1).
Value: 4.59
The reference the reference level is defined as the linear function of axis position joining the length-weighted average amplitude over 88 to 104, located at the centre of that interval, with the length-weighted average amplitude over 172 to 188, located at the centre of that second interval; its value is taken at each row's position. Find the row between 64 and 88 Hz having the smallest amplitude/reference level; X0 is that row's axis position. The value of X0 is 78.0 Hz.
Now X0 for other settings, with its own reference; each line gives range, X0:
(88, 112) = 106.0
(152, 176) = 166.0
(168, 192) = 170.0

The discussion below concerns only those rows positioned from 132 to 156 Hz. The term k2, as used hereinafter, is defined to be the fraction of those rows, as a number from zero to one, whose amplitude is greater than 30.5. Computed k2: 0.33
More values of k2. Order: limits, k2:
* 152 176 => 0.50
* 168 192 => 1.00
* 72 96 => 0.33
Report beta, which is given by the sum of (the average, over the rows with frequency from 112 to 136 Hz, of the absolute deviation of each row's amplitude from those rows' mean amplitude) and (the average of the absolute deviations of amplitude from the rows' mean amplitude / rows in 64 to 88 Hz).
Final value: 1.3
